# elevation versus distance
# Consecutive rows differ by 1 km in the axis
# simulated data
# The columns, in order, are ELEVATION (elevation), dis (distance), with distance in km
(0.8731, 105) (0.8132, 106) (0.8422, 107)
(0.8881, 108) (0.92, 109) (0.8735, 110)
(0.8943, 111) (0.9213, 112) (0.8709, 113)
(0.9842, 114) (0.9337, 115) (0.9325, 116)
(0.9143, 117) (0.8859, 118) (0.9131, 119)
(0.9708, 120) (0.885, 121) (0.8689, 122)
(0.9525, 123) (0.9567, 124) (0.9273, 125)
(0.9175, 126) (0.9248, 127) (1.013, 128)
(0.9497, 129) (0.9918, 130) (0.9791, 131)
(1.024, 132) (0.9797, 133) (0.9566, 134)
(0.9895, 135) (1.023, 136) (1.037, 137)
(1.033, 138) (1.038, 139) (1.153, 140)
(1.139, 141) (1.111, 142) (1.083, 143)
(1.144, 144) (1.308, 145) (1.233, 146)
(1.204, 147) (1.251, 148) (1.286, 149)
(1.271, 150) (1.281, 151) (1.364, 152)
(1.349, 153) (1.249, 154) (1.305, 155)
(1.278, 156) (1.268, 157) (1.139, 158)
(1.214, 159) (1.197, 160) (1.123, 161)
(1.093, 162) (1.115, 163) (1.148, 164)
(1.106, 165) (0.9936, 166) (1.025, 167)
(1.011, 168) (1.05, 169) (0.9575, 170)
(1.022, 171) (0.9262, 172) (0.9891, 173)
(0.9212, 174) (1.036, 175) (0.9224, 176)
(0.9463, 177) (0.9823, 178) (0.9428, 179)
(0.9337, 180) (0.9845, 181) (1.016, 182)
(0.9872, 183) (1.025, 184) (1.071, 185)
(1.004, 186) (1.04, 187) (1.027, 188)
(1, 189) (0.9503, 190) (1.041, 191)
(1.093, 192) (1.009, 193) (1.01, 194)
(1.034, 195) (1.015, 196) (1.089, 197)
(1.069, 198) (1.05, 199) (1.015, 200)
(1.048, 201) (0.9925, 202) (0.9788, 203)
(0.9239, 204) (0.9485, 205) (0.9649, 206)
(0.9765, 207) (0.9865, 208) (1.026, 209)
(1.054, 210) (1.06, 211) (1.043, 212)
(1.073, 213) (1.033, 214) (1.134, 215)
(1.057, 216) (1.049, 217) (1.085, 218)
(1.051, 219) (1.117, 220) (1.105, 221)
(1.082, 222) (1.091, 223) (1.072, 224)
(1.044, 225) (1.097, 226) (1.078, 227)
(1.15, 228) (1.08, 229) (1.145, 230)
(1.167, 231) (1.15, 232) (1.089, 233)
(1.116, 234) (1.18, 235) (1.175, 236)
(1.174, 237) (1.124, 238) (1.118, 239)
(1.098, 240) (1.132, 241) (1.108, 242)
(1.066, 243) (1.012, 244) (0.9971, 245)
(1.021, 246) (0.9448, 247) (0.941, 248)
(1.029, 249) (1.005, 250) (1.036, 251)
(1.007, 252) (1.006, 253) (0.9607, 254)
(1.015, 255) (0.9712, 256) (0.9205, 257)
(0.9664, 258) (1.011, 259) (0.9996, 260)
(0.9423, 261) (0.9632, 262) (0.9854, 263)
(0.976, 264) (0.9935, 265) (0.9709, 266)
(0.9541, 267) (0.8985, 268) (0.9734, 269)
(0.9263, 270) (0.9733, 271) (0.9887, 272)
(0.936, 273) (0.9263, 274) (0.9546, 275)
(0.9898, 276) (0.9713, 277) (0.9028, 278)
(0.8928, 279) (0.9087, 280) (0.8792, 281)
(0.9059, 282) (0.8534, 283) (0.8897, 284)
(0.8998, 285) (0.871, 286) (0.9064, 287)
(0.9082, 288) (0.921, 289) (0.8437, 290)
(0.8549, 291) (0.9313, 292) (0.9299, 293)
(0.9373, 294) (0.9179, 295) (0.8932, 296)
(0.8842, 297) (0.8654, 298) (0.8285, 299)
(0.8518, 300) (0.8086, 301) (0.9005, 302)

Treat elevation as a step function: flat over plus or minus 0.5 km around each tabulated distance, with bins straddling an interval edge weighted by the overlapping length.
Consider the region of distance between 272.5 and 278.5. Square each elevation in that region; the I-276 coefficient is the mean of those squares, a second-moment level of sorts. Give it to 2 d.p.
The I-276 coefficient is 0.90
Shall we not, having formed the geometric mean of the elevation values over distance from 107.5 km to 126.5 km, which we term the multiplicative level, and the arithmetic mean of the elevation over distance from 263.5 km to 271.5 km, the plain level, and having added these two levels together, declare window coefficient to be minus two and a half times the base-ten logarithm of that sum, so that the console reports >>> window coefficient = -0.68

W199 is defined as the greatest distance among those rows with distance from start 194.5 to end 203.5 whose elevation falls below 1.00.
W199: 203 km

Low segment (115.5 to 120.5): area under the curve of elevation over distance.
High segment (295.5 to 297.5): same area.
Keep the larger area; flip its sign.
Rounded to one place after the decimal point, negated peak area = -4.6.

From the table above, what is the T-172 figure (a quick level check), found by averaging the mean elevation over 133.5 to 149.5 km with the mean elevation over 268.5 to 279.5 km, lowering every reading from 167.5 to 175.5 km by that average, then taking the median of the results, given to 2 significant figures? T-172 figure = -0.036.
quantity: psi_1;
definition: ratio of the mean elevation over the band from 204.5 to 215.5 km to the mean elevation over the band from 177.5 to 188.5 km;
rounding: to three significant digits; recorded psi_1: 1.03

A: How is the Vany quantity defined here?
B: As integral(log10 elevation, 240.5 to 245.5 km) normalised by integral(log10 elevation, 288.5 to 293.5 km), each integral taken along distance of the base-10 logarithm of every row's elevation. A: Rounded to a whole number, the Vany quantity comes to -1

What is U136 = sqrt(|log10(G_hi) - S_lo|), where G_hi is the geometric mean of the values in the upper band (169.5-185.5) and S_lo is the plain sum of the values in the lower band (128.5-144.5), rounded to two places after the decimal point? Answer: 4.08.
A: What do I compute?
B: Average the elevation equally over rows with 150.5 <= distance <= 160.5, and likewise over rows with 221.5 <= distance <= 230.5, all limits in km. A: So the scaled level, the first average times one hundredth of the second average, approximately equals 0.0138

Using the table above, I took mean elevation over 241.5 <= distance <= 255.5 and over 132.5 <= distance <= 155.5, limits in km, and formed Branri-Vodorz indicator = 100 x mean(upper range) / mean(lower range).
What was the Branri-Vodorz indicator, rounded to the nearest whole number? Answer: 87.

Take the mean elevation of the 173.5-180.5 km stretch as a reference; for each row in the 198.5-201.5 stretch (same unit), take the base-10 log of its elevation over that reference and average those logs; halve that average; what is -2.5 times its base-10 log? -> 4.4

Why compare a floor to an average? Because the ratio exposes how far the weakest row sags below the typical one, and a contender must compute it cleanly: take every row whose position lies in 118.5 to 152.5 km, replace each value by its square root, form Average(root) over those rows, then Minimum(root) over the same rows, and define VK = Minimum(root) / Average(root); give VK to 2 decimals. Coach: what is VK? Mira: 0.91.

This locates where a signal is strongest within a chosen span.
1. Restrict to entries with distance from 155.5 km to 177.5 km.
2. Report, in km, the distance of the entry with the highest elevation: 156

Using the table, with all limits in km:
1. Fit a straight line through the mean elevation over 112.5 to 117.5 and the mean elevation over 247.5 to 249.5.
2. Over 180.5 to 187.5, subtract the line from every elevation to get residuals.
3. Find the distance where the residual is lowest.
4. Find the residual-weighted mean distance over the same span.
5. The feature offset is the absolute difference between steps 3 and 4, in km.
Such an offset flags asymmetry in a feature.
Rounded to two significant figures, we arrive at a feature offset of 3.5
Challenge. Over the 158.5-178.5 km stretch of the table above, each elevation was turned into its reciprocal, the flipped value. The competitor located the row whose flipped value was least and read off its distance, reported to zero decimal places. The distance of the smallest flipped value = 159 km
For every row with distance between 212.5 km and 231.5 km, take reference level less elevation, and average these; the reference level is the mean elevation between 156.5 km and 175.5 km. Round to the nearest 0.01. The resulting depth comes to -0.02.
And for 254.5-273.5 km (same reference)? 0.10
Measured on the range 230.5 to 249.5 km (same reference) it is -0.02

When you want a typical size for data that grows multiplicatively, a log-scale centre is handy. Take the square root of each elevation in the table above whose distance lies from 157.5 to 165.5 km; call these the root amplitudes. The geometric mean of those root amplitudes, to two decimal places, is 1.07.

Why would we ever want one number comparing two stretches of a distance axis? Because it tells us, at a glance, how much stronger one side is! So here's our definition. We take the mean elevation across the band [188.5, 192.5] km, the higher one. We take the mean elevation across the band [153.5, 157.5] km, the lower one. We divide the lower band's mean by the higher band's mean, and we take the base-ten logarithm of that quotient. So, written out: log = 0.10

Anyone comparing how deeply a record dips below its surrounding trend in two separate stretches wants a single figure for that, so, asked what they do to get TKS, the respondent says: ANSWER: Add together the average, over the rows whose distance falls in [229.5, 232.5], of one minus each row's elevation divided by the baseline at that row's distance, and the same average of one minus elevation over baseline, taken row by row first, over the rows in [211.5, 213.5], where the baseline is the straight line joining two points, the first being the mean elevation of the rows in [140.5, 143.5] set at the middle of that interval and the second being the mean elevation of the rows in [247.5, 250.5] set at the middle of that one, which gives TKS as -0.17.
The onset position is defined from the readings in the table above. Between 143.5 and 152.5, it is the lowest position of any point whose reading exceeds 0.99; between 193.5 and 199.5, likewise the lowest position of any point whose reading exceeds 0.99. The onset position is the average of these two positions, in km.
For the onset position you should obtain 169.0 km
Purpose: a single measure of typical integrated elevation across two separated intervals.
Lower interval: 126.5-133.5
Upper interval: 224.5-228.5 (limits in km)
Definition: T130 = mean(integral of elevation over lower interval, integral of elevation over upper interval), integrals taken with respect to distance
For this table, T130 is 5.6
